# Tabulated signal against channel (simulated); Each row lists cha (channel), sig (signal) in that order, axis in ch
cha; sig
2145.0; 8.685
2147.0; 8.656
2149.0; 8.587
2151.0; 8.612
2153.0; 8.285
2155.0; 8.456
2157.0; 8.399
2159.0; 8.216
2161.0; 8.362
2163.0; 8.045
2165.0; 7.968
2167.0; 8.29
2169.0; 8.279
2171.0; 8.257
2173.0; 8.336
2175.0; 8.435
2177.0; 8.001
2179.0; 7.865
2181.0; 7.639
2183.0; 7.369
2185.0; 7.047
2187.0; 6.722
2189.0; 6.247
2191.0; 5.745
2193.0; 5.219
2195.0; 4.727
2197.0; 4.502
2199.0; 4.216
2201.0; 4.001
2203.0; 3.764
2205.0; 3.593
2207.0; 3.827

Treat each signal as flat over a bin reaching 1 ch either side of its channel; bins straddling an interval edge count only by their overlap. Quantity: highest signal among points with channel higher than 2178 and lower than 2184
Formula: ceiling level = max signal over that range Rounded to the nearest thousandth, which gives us 7.865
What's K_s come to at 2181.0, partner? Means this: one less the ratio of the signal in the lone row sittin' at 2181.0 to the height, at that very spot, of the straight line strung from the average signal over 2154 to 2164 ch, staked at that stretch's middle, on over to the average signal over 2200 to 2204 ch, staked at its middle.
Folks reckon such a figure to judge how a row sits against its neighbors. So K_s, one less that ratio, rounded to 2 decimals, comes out -0.27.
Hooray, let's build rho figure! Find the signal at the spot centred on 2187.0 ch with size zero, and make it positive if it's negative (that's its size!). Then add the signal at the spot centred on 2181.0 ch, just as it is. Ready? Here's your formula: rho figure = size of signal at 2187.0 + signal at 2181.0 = 14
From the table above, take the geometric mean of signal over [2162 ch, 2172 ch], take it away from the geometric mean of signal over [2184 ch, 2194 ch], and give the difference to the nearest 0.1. -2.0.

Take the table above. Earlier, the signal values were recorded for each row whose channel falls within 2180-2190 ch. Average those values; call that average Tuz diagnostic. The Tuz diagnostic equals 7.0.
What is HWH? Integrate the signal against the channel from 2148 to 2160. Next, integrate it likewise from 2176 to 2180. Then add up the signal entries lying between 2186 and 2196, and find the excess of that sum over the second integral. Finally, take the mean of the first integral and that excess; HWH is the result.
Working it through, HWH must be 49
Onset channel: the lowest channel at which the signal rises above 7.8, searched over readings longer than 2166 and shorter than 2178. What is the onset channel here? 2167.0 ch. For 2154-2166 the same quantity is 2155.0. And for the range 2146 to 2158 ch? 2147.0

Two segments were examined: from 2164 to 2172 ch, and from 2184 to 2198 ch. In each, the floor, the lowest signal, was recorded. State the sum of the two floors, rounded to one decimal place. 12.5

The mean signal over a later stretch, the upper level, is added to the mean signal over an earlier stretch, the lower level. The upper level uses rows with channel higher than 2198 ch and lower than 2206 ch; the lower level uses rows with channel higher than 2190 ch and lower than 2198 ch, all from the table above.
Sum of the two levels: 8.9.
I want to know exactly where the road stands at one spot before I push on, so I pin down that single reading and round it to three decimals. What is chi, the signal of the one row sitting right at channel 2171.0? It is 8.257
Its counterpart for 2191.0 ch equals 5.745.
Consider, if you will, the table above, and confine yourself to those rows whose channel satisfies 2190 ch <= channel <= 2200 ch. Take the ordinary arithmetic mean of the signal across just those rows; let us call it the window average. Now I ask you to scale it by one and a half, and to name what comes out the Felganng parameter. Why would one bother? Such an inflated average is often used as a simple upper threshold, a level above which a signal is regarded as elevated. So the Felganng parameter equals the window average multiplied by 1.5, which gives 7.3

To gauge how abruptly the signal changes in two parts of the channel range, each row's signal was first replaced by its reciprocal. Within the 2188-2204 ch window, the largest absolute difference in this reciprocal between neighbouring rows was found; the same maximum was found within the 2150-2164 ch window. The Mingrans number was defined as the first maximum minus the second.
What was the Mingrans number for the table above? 0.015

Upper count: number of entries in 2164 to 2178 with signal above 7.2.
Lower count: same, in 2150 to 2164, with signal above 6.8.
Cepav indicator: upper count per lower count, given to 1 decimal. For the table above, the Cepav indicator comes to 1.0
